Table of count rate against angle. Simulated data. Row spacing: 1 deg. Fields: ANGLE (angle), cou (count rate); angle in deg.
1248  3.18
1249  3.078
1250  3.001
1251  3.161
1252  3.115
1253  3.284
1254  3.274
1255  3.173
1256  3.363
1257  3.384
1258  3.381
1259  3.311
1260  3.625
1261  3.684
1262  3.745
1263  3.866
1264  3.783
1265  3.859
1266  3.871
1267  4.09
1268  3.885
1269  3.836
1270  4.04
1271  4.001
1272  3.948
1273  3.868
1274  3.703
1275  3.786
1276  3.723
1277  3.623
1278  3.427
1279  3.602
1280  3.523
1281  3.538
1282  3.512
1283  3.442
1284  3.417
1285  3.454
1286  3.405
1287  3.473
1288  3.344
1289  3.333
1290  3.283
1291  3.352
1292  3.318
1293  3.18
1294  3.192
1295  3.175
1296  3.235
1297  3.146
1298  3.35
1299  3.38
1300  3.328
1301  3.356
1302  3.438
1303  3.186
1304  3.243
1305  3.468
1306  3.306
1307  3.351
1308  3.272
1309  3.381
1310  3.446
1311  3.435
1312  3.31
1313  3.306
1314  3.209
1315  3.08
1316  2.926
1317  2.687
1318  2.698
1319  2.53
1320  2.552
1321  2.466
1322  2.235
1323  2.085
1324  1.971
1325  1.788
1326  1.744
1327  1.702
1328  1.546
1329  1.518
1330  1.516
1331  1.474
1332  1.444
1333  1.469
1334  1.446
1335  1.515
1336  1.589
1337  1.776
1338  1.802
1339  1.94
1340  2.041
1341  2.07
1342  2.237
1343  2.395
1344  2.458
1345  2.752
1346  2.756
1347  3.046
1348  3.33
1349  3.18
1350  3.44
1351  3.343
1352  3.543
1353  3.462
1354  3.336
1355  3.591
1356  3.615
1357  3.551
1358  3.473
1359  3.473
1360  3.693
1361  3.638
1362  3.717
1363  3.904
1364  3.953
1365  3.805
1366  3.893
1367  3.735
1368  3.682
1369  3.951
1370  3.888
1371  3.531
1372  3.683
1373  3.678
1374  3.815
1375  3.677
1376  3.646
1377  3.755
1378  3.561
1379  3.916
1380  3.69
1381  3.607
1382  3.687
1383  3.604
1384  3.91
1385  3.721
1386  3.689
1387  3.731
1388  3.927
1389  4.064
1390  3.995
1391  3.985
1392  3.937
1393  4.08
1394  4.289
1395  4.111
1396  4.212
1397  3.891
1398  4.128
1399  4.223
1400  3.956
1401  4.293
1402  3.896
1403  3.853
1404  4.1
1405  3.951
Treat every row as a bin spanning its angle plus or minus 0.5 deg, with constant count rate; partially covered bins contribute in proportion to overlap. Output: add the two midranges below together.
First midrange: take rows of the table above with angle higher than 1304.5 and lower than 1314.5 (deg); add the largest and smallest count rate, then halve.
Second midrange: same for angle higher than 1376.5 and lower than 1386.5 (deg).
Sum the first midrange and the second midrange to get 7.08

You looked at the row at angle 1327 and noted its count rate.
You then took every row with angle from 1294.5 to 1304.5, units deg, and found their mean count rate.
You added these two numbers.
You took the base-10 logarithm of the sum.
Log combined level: 0.70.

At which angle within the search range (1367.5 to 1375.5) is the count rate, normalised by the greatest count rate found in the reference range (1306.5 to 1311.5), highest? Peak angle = 1369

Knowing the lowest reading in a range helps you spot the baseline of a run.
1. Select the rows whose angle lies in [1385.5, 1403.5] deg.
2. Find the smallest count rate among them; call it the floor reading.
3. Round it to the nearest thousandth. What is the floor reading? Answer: 3.689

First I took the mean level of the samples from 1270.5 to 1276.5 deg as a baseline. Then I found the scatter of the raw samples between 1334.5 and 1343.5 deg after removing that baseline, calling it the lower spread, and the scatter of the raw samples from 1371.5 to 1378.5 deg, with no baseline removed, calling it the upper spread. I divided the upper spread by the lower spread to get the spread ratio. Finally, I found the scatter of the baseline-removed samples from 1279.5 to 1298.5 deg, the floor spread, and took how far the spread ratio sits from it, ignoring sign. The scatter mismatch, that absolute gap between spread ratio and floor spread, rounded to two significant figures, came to 0.15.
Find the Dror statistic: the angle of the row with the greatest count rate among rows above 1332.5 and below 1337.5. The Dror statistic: 1337 deg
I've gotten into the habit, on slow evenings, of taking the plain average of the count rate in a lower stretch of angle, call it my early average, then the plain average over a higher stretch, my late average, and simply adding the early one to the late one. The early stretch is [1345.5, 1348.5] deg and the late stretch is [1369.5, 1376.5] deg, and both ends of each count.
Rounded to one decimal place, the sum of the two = 6.7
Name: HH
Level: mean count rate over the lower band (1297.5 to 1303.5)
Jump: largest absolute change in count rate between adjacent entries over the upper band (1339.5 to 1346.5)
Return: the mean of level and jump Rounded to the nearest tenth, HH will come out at 1.8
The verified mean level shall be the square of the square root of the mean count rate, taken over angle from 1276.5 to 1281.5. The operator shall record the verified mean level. 3.54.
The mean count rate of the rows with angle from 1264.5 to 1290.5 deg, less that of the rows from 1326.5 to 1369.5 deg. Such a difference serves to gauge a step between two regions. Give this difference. 0.87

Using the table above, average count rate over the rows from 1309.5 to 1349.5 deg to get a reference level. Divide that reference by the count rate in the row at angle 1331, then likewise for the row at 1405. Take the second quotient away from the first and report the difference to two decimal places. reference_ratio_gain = 0.98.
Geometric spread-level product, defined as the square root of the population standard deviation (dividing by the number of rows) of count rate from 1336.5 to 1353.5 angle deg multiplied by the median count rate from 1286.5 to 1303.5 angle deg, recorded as 1.4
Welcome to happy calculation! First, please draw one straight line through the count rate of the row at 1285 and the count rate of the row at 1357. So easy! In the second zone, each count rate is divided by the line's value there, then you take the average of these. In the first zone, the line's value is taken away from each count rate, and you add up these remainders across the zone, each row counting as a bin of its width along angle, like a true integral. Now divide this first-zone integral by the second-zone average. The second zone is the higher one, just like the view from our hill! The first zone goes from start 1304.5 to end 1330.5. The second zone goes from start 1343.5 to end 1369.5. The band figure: -23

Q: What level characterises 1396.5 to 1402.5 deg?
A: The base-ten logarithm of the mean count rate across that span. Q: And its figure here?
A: 0.61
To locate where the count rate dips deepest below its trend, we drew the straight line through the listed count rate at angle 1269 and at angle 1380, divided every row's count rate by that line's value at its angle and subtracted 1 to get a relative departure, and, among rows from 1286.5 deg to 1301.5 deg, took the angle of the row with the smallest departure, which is 1297 deg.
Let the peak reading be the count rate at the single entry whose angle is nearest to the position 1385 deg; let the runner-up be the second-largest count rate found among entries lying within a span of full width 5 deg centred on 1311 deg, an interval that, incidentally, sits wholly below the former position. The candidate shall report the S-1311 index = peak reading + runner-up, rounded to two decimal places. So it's 7.16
